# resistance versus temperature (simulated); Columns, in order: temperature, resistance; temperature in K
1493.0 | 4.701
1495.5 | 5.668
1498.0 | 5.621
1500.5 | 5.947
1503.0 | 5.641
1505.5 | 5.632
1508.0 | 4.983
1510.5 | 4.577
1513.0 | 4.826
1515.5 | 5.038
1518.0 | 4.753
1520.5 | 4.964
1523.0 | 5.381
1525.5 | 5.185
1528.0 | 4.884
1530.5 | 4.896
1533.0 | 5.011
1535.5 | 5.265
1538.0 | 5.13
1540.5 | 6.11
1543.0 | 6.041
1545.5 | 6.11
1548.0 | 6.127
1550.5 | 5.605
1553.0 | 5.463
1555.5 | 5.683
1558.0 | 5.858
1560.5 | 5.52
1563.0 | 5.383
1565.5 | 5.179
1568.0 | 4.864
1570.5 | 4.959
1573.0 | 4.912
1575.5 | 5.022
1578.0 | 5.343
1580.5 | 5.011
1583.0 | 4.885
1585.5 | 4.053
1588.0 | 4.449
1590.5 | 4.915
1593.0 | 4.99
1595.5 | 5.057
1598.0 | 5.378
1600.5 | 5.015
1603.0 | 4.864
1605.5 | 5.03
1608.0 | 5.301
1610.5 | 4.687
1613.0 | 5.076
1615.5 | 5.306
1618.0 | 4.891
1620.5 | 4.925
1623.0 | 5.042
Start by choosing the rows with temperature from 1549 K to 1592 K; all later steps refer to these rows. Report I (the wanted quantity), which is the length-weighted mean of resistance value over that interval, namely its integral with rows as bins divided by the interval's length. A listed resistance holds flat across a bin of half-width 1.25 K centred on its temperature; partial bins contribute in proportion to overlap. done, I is 5.13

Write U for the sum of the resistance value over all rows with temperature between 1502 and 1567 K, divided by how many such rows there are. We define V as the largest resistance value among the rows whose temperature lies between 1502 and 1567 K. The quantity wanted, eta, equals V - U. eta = 0.77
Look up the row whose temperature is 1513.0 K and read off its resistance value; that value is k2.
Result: 4.826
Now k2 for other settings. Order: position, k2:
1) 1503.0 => 5.641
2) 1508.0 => 4.983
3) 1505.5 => 5.632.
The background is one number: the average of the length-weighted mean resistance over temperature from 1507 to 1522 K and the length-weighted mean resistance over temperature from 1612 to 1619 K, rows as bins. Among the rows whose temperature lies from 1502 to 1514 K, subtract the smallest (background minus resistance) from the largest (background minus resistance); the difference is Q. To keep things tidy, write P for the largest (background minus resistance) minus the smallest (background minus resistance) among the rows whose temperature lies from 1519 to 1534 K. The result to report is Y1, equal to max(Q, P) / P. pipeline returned 2.14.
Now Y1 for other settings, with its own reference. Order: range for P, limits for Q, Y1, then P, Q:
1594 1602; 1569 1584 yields 1.26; 0.36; 0.46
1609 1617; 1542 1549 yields 1.00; 0.62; 0.09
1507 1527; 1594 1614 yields 1.00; 0.80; 0.69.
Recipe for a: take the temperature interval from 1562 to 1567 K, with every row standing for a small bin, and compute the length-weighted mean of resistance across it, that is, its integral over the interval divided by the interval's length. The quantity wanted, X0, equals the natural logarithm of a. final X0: 1.66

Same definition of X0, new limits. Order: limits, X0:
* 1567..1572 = 1.59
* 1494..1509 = 1.72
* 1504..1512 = 1.62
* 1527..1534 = 1.60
